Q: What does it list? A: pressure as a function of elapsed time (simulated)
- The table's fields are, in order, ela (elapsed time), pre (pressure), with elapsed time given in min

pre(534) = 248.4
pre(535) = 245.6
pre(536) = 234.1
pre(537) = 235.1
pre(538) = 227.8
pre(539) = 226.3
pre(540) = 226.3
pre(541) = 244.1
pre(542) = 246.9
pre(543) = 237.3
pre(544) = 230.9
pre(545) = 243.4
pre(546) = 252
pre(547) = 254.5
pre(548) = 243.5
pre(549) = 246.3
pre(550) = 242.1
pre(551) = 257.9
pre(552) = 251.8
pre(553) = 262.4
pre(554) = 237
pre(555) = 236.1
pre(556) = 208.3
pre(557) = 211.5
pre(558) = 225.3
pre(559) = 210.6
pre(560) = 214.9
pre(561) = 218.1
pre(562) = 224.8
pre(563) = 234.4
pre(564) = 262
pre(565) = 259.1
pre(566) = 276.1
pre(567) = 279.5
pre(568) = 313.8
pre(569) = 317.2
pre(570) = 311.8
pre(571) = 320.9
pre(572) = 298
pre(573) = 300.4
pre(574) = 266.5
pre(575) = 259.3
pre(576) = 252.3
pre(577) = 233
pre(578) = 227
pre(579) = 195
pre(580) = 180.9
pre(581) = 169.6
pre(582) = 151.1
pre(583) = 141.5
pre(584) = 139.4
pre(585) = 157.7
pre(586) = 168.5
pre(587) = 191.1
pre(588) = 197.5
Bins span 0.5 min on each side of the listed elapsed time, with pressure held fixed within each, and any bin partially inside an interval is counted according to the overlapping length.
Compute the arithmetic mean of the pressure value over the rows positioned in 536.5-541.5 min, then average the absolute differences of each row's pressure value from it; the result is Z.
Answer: 6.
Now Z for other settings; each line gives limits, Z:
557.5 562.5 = 5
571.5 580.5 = 33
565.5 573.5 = 14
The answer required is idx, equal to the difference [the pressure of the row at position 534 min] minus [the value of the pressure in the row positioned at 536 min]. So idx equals 14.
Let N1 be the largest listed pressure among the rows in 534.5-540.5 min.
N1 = 245.6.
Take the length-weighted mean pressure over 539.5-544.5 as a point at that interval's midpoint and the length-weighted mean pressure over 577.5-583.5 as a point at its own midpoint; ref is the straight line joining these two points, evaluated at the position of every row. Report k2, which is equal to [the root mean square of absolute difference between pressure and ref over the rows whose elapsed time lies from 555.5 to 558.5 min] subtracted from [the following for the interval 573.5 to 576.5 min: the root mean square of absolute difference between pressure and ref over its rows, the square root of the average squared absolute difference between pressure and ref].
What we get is 65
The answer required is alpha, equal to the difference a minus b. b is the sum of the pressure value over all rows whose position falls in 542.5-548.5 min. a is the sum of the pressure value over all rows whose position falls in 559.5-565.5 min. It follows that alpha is -48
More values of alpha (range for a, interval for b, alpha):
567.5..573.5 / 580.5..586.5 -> 934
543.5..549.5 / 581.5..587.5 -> 521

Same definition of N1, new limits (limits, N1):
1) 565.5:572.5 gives 320.9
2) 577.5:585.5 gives 227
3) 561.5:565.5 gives 262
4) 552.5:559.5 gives 262.4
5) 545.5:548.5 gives 254.5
